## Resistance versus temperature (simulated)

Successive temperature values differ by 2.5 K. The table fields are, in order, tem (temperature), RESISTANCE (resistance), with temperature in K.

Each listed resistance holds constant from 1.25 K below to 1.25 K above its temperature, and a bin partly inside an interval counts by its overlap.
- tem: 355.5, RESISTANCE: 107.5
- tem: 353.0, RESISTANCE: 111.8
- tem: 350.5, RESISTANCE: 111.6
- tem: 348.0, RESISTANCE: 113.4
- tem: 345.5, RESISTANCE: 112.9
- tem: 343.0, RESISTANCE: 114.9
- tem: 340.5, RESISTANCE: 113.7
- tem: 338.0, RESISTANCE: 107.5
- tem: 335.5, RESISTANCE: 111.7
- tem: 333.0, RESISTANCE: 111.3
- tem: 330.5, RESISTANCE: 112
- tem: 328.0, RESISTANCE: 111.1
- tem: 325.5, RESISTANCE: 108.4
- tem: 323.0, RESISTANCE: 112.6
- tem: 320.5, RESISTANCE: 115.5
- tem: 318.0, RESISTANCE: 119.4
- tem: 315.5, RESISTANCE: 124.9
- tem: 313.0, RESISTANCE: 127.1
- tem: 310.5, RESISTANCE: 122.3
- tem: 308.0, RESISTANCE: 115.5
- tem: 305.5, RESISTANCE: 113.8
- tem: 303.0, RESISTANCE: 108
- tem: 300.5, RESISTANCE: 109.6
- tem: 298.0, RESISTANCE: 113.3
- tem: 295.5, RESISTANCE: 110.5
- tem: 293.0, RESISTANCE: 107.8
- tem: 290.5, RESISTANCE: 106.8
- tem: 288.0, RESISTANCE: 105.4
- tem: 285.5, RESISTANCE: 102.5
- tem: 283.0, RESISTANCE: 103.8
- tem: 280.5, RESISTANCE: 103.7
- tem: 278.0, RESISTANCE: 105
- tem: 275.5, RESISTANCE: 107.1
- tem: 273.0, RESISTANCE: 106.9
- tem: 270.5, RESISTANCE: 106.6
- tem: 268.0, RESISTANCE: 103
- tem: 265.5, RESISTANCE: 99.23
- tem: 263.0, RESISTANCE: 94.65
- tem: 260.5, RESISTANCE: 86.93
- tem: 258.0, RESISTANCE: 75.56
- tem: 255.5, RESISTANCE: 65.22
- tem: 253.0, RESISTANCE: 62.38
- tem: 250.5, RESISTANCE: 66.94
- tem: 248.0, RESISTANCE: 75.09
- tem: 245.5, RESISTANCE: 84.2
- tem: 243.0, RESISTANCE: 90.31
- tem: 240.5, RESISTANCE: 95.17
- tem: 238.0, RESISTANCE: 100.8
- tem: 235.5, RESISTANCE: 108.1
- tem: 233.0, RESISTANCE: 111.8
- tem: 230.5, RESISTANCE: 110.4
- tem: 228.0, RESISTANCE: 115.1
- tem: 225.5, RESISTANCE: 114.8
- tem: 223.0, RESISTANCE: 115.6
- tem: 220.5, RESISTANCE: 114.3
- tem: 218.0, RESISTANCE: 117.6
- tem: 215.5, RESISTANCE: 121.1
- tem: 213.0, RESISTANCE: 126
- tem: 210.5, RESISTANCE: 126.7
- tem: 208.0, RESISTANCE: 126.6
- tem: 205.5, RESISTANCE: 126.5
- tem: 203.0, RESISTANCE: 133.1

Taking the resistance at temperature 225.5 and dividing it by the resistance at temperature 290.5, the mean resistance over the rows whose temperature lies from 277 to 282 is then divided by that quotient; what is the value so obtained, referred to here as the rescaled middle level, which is 97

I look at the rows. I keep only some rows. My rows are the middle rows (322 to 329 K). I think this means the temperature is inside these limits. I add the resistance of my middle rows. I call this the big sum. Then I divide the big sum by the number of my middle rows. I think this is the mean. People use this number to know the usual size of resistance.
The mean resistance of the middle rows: 111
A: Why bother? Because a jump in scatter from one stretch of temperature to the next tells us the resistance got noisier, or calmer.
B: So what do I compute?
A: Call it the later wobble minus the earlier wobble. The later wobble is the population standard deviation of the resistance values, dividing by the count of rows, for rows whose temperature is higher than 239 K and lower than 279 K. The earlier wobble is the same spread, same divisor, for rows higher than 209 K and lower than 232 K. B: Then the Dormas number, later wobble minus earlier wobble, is 10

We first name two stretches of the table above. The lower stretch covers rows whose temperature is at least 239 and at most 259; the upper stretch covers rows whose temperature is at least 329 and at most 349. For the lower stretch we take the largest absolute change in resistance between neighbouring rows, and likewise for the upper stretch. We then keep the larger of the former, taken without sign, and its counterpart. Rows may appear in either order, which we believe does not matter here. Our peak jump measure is 10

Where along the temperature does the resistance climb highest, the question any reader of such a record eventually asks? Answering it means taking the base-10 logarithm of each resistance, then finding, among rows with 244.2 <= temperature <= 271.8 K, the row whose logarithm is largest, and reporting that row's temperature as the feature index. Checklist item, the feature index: 270.5 K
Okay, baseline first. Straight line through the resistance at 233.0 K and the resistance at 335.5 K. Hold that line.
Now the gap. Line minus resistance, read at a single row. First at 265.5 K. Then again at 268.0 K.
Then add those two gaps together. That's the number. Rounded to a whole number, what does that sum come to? 21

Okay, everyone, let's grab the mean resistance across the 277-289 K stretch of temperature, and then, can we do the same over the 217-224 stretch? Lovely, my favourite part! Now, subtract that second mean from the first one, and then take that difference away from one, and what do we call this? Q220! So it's 13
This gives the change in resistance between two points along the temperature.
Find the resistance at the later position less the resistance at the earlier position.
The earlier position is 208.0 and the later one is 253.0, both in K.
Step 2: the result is -64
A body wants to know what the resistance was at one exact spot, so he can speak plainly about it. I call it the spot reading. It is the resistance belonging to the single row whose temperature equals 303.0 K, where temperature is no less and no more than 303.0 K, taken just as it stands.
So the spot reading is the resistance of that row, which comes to 108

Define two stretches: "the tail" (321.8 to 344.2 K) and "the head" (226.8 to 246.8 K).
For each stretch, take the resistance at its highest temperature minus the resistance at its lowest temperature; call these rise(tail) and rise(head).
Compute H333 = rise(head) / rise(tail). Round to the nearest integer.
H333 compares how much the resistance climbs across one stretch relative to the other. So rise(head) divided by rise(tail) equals -13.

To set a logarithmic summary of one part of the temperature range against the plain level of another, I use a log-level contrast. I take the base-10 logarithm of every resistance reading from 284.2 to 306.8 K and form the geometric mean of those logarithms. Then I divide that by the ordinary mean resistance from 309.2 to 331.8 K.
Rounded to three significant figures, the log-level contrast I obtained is 0.0174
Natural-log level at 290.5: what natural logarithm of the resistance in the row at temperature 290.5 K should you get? 4.67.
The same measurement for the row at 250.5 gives 4.20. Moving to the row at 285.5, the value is 4.63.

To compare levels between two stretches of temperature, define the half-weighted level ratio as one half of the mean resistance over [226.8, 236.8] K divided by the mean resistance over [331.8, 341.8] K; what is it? 0.501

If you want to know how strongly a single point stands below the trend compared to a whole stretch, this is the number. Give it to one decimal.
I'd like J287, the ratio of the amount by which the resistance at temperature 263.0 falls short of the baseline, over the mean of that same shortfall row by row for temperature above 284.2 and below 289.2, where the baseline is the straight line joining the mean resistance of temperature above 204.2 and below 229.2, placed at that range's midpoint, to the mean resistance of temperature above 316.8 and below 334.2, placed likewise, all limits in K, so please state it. 1.9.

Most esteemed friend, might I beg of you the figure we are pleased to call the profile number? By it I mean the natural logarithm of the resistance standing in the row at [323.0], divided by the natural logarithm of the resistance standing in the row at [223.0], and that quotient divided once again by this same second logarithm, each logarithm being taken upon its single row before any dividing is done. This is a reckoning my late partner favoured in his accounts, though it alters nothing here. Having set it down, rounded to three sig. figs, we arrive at 0.209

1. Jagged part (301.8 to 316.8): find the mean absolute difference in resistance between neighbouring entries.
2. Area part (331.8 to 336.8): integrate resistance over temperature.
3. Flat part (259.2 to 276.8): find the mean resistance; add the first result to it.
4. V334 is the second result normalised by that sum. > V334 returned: 5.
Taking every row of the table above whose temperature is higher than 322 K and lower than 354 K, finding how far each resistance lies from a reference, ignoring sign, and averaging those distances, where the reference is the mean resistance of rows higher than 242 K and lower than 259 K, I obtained 38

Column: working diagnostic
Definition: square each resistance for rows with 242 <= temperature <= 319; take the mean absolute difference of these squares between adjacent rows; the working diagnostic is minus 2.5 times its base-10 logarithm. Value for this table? -7.2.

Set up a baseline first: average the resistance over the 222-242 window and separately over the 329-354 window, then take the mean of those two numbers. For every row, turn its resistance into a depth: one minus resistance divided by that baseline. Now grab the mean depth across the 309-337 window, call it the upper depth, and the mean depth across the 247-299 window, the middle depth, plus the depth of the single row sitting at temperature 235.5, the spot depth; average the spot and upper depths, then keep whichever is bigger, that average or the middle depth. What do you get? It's 0.13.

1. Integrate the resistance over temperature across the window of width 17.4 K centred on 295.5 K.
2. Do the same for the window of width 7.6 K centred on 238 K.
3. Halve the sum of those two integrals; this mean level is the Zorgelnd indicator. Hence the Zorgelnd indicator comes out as 1332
